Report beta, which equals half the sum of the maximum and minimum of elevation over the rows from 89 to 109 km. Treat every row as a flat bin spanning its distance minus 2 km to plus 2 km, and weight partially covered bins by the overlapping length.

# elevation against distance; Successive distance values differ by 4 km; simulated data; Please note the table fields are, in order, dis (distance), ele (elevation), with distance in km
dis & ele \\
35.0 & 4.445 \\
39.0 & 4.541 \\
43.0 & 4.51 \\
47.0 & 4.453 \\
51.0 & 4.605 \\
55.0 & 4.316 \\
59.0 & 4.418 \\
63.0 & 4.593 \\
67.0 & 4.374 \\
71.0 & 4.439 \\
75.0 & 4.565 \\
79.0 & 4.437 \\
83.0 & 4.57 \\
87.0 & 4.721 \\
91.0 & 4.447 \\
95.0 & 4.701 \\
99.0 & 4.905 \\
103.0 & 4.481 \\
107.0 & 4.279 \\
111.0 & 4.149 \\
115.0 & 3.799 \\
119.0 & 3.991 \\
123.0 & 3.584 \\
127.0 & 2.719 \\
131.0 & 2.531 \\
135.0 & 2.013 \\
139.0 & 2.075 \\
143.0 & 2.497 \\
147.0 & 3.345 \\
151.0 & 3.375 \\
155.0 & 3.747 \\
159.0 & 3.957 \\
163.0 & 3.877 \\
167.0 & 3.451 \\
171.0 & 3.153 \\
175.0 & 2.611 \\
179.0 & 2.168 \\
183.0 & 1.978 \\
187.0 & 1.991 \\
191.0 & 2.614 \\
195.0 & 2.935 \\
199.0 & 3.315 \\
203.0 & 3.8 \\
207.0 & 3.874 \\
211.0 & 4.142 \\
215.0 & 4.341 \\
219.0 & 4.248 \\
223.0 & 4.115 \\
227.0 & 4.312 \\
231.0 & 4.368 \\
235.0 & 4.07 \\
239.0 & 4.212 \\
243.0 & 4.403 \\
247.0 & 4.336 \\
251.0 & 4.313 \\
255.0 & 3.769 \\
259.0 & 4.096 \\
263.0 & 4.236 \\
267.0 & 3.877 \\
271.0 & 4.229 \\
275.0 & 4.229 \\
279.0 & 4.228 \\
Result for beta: 4.59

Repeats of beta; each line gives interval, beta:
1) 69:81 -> 4.50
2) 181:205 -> 2.89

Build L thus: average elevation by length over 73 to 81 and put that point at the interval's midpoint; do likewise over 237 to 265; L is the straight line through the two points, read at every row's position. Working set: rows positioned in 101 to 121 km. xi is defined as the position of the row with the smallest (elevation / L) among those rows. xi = 115.0 km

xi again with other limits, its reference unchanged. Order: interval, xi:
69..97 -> 71.0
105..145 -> 135.0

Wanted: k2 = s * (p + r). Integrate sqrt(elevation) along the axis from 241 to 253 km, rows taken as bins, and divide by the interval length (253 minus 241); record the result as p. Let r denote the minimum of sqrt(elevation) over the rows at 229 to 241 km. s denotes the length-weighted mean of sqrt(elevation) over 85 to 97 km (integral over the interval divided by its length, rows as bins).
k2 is 8.8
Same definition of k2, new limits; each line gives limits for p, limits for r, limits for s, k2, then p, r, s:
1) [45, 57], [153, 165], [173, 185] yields 6.1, 2.11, 1.94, 1.50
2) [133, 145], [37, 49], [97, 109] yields 7.7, 1.48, 2.11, 2.13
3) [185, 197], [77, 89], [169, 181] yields 6.0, 1.58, 2.11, 1.62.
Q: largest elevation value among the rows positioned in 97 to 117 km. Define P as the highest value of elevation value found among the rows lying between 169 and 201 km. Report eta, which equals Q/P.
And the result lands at 1.48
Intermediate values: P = 3.315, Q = 4.905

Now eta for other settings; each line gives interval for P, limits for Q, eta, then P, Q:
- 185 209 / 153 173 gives 1.02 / 3.874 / 3.957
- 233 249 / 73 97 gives 1.07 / 4.403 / 4.721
